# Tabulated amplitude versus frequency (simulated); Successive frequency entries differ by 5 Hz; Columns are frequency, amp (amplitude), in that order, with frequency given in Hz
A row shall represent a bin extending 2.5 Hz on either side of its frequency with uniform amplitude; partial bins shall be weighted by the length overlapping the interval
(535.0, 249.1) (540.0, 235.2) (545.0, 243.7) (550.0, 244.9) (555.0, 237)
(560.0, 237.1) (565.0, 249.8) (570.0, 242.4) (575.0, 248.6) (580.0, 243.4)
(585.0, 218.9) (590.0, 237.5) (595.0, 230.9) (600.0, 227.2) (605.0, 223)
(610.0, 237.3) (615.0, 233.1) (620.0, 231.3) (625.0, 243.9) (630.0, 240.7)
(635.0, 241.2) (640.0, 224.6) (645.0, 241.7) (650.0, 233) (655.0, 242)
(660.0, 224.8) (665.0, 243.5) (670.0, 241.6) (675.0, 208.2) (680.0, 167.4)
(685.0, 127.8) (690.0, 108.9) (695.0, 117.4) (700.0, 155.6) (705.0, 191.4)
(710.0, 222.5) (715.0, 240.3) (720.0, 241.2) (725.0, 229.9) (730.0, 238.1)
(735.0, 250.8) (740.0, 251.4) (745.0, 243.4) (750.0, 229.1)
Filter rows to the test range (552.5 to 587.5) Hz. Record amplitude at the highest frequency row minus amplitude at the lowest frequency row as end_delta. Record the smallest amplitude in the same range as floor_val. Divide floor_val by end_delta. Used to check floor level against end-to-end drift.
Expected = -12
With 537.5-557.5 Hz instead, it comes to 131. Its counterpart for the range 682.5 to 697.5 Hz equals -10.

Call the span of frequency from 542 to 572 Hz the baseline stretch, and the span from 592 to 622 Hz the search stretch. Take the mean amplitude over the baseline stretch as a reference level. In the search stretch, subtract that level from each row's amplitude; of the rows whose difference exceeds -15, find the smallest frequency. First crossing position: 595.0 Hz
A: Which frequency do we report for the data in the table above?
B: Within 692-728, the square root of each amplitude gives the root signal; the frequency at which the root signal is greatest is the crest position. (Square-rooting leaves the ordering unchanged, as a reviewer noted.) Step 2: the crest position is 720.0 Hz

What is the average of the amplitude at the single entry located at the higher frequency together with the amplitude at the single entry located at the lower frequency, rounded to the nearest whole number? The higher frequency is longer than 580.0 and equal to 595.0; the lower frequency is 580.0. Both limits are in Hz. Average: 237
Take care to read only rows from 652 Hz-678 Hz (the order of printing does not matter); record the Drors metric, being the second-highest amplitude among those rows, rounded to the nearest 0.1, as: 242.0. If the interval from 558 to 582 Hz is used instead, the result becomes 248.6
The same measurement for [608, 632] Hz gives 240.7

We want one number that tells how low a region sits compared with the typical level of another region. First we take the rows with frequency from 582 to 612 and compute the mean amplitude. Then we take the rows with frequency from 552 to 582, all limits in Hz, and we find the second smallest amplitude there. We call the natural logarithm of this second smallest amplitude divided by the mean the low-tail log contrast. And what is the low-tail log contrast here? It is 0.034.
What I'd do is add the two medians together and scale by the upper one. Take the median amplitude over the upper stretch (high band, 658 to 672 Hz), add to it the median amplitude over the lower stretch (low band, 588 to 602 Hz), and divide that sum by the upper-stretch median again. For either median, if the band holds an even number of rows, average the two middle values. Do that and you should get 2.0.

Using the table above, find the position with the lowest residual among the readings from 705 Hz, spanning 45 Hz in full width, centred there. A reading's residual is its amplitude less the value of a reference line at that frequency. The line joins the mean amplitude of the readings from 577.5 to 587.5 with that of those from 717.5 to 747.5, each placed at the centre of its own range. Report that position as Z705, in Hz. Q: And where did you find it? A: 690.0 Hz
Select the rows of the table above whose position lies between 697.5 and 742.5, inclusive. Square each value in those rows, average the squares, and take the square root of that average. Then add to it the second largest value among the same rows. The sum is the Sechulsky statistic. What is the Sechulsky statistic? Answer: 477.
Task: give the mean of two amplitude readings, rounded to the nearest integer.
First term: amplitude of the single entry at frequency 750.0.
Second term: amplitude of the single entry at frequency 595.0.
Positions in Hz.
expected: 230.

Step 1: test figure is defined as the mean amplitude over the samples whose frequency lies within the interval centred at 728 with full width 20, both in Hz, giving 240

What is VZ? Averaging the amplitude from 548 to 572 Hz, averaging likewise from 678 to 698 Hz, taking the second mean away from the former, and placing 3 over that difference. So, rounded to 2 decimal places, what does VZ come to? 0.03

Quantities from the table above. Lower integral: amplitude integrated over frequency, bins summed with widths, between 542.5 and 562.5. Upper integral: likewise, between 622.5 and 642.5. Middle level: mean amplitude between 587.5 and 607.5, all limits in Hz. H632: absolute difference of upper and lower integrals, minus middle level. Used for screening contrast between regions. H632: -168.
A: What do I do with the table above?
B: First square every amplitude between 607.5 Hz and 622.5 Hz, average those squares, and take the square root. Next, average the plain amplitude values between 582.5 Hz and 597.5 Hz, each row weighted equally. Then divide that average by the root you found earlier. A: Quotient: 0.98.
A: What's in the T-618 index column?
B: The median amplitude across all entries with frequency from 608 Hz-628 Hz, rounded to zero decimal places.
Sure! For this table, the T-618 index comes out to 235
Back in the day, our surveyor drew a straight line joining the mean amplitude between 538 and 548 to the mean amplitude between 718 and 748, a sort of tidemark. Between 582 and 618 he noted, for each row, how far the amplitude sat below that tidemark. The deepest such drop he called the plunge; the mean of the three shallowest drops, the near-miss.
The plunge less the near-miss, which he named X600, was 17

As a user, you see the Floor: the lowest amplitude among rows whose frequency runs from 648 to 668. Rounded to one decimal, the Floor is 224.8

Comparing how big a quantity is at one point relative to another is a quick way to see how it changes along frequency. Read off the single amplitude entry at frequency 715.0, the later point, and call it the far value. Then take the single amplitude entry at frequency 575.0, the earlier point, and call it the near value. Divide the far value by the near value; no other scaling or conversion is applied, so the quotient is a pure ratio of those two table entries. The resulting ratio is 0.97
